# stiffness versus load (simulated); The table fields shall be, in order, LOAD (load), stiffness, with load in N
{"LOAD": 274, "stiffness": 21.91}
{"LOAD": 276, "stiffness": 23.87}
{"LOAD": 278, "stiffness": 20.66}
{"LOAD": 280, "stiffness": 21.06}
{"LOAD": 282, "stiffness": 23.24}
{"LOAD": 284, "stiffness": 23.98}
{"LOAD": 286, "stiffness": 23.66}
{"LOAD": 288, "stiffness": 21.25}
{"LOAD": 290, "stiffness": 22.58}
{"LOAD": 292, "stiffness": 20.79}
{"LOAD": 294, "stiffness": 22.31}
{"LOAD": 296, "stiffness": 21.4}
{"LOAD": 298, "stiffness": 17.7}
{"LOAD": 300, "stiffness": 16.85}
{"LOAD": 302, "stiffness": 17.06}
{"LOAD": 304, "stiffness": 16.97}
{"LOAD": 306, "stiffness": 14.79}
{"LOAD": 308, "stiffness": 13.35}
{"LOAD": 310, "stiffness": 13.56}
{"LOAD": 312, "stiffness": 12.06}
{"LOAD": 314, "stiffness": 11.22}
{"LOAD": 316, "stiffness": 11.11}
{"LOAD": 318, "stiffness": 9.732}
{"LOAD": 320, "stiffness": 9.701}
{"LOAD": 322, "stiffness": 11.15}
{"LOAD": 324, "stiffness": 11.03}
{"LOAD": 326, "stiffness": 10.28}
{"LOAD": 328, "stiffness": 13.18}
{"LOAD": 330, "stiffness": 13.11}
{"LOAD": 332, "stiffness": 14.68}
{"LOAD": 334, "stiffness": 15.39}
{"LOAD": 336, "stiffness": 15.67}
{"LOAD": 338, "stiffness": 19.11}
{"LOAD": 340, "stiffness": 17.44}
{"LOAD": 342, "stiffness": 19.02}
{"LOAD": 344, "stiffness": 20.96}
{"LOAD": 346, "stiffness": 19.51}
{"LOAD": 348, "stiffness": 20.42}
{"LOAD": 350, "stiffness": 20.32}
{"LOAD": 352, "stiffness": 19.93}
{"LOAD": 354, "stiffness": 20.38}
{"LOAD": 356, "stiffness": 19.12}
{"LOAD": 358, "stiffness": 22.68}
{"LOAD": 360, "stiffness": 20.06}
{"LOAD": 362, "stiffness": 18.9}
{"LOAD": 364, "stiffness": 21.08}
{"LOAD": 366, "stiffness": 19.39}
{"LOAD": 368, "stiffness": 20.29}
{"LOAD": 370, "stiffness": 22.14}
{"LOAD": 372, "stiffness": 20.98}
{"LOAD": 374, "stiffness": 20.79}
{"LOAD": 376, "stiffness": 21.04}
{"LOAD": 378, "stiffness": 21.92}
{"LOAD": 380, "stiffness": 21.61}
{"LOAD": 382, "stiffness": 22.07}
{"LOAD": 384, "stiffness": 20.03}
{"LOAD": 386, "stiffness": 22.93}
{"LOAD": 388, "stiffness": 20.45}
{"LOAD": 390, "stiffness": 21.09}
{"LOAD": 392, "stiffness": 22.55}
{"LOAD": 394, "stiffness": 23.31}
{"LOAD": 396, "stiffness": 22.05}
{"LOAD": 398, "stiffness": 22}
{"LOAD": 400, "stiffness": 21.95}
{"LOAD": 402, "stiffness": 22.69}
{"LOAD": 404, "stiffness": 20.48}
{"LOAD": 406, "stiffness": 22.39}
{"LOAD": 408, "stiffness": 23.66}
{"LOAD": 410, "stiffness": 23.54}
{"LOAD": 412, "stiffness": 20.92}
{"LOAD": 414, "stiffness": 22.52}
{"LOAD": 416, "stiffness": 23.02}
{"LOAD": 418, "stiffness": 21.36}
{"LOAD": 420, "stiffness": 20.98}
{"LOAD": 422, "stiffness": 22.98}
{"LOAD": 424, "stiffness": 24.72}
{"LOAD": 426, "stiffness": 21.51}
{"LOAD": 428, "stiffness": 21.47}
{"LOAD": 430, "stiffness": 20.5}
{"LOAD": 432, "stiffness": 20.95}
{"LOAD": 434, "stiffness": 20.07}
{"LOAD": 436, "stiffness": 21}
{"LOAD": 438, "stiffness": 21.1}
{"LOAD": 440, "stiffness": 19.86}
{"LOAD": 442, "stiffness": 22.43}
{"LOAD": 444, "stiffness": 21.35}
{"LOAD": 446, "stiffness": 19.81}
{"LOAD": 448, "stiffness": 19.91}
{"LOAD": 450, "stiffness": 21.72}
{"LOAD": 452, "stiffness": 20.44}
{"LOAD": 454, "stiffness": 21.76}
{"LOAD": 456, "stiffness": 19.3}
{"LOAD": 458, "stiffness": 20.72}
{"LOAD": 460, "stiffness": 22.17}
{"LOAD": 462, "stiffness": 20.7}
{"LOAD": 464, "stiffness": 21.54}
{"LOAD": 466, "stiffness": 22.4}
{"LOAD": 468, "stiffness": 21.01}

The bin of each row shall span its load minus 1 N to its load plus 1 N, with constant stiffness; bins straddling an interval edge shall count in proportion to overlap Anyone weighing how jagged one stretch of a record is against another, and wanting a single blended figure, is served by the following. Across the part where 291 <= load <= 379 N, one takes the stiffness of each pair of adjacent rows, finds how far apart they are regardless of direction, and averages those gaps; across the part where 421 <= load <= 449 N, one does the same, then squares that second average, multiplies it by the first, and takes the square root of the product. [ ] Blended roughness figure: 1.26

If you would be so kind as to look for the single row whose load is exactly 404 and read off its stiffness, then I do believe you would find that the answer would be 20.48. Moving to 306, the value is 14.79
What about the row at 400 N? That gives 21.95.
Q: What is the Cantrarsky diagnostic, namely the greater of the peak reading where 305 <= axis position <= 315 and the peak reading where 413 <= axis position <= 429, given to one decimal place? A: 24.7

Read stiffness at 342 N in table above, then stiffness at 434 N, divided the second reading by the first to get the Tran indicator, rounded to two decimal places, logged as 1.06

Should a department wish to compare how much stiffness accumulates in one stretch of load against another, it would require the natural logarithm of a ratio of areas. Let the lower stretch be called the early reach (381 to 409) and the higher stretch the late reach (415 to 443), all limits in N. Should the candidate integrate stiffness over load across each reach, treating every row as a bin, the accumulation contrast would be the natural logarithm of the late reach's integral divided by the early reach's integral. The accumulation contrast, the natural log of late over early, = -0.02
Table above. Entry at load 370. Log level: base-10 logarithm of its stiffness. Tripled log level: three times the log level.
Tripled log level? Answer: 4.04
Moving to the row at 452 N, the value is 3.93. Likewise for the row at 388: 3.93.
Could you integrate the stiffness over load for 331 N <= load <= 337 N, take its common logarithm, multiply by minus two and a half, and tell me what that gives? -4.90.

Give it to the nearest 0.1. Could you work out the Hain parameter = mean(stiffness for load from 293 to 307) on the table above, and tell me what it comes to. 18.2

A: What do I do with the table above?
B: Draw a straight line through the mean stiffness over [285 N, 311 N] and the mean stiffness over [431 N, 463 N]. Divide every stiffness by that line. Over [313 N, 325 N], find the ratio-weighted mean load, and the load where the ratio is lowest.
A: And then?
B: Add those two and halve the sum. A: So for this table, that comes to 319.5 N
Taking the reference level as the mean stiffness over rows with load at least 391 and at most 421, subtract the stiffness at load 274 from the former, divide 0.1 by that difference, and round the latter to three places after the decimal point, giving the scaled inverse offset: 0.314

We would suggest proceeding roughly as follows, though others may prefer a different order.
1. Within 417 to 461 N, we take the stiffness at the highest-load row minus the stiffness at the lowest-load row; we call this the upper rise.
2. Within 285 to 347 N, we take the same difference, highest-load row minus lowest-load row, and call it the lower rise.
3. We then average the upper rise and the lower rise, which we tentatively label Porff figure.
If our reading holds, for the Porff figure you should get -1.7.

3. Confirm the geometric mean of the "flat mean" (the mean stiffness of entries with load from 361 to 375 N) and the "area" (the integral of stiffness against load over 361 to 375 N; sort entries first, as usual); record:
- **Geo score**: 77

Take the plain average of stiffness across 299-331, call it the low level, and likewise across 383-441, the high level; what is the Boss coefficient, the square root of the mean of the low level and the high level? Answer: 4.2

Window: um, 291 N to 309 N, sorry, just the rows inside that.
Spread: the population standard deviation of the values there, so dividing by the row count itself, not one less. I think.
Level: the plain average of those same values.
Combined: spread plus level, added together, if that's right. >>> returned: 20.8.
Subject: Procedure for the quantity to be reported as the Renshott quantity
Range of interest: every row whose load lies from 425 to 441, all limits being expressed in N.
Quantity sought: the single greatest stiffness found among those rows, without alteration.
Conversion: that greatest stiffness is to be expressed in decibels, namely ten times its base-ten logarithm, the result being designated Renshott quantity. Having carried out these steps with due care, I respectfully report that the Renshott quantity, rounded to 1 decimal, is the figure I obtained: 13.3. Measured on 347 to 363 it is 13.6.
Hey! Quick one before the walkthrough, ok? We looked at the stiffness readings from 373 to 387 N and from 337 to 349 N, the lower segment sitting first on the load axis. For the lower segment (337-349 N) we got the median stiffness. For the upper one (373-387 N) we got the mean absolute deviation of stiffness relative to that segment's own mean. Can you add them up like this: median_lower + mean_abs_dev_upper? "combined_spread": 20.1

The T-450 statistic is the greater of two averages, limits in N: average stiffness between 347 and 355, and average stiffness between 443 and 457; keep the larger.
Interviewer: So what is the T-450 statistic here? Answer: 20.6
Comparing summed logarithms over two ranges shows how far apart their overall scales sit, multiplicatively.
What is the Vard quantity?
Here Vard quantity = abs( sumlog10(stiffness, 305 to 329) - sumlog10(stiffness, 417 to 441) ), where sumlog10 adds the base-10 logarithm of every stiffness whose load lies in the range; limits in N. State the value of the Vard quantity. 3.1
